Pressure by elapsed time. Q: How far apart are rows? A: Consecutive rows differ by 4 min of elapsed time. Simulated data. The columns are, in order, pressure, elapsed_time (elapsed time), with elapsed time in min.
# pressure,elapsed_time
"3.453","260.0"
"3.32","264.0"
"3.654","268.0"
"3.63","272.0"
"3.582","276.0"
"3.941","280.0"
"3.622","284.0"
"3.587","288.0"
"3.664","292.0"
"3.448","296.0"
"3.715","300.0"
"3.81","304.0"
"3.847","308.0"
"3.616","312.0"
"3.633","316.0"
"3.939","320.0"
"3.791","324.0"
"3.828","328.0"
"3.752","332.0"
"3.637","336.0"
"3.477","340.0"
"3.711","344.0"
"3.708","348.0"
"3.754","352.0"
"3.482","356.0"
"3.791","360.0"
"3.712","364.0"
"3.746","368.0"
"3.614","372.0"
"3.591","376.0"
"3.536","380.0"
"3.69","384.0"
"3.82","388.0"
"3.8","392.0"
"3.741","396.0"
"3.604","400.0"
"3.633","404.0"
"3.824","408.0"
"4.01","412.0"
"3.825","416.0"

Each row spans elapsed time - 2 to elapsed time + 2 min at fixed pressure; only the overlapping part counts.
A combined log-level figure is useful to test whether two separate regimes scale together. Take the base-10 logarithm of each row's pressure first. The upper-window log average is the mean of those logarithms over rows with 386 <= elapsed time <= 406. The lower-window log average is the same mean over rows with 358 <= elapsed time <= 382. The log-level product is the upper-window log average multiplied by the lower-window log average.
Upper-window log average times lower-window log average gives 0.3217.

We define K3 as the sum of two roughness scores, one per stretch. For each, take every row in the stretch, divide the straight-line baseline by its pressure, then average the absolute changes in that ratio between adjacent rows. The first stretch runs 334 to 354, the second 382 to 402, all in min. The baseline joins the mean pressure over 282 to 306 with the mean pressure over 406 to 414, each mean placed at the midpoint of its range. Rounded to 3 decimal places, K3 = 0.058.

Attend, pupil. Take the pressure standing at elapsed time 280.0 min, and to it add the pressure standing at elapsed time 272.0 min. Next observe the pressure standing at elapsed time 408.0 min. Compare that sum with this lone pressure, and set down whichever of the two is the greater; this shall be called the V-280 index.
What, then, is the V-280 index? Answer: 7.57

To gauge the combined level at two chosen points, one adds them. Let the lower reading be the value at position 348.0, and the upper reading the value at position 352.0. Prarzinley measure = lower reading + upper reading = 7.46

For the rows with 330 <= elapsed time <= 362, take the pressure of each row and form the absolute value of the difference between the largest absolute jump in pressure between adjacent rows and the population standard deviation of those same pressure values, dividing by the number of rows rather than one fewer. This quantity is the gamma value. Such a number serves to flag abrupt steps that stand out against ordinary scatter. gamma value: 0.19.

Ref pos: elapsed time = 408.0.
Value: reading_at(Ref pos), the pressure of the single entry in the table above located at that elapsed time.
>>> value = 3.824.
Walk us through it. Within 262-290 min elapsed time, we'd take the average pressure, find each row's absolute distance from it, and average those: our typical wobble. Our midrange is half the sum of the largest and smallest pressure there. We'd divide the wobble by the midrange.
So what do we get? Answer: 0.029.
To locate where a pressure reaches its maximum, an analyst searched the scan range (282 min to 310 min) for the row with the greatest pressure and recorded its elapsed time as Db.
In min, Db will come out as 308.0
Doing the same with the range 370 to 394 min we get 388.0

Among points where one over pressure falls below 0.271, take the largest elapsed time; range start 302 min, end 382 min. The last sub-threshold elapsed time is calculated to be 368.0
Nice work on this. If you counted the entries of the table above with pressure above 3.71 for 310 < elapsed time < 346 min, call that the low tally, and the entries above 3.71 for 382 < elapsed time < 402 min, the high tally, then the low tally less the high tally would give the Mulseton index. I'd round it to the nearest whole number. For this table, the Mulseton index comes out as 2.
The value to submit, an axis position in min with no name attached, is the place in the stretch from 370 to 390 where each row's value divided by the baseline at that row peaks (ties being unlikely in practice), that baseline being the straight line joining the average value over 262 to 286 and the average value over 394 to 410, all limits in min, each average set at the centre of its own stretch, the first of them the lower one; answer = 388.0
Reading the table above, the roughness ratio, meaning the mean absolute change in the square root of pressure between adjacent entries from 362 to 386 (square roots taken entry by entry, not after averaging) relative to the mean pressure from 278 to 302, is 0.0057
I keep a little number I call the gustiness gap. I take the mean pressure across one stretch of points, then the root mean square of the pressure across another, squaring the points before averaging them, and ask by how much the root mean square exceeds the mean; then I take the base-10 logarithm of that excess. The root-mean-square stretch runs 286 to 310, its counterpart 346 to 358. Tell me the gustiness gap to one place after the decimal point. -1.5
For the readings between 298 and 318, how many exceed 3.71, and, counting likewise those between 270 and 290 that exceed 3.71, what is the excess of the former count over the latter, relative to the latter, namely 2.0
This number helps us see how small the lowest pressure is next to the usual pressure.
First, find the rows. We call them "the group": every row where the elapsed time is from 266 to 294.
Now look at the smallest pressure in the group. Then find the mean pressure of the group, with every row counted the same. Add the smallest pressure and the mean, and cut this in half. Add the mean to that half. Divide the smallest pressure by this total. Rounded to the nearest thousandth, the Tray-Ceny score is 0.491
